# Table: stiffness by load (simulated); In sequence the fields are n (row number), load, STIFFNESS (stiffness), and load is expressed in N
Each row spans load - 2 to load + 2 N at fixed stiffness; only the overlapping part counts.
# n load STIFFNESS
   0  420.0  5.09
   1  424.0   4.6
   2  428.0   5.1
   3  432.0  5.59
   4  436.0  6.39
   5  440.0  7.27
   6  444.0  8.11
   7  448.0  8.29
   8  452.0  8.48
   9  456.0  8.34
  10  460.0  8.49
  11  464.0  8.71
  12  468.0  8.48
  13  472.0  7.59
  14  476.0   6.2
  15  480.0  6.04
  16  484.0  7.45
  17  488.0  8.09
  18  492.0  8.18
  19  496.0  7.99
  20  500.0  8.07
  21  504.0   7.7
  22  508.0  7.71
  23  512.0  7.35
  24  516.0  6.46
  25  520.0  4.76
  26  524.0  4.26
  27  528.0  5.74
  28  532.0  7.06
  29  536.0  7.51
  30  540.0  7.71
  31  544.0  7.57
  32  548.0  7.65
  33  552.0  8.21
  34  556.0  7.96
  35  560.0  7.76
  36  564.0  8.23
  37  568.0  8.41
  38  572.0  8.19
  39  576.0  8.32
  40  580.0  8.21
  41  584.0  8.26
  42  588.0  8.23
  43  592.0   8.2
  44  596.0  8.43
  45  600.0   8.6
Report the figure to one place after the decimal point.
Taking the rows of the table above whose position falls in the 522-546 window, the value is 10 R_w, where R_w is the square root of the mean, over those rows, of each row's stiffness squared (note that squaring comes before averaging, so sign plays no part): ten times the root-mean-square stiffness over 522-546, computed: 67.6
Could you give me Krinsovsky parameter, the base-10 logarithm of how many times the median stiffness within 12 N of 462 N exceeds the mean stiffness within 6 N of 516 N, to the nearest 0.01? 0.14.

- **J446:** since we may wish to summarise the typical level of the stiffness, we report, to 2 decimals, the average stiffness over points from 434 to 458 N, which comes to 7.81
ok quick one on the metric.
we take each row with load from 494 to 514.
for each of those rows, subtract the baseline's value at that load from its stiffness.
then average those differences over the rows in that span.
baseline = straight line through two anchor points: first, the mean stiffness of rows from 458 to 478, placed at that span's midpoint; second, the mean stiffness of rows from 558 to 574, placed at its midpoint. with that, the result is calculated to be -0.2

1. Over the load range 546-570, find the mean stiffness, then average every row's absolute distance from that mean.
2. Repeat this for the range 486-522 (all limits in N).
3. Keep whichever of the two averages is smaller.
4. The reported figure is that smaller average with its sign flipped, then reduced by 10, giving -10.2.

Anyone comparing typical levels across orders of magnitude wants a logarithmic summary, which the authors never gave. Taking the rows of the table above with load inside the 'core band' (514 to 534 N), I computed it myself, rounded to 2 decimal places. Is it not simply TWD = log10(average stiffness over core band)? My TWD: 0.75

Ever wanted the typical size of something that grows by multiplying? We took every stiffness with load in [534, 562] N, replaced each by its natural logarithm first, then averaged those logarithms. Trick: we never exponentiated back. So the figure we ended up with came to 2.05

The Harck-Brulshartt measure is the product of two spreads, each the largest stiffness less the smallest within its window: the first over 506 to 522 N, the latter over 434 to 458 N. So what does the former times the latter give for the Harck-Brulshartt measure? 6.2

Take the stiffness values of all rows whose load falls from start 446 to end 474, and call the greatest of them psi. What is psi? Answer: 8.71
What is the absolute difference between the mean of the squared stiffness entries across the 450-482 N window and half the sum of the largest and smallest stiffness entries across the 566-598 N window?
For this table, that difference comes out 53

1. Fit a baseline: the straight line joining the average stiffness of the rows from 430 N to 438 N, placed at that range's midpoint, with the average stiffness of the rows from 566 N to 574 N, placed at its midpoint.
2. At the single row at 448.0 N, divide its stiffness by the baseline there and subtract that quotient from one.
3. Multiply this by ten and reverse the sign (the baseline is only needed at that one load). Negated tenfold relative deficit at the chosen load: 3.3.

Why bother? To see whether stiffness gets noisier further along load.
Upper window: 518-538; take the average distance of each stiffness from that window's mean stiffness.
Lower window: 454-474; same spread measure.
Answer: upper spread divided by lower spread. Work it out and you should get 3.88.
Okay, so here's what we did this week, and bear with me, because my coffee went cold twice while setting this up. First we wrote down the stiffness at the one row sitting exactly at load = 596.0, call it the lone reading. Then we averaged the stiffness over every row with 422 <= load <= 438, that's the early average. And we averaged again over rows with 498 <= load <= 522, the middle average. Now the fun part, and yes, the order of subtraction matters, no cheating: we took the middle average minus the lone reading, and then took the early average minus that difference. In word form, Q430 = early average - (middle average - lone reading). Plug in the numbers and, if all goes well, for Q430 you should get 6.8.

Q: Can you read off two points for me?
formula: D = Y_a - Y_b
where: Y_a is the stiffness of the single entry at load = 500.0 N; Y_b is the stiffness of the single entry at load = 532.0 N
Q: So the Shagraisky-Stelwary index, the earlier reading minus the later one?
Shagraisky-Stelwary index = 1.0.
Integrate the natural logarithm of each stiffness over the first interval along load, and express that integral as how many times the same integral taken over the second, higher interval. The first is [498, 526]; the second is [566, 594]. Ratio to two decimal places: 0.88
